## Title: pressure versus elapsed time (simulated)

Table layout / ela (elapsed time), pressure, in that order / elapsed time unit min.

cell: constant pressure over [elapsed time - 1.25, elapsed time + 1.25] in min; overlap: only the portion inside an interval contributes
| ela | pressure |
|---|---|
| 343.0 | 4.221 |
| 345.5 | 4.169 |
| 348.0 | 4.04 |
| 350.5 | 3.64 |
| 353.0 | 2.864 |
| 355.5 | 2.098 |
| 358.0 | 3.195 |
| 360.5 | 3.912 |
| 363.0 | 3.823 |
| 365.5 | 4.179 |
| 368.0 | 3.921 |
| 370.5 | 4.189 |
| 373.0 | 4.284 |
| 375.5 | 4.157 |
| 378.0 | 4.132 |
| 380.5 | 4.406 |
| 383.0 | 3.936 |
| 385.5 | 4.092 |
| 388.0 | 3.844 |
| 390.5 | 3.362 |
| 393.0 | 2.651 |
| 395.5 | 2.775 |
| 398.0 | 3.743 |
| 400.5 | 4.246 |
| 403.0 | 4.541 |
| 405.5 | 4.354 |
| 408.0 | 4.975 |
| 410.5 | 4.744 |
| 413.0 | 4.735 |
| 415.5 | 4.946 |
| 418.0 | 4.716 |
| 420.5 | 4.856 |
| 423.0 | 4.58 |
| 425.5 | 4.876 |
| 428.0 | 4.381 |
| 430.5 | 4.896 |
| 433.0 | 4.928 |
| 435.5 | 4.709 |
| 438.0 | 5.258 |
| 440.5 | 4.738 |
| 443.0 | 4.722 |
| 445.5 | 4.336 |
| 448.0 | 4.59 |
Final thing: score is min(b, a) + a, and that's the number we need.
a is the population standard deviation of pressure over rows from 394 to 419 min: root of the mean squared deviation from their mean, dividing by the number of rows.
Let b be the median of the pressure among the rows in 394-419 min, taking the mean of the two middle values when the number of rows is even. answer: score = 1.28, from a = 0.64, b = 4.63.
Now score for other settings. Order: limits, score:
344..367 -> 1.32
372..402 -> 1.11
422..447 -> 0.52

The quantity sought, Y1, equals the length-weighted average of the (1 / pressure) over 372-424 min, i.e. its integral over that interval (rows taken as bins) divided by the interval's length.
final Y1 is 0.245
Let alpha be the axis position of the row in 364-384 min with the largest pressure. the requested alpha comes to 380.5 min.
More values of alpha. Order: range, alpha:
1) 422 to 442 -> 438.0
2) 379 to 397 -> 380.5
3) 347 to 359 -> 348.0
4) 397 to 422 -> 408.0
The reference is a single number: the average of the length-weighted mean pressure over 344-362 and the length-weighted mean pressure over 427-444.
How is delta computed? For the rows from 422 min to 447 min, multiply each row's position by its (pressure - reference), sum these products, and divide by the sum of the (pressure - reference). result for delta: 434.1 min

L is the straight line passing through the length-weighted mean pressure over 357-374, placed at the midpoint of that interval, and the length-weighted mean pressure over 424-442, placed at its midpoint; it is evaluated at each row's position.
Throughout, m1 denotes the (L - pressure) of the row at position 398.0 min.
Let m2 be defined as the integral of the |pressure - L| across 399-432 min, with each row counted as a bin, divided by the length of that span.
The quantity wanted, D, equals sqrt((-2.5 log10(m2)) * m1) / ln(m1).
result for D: -2.1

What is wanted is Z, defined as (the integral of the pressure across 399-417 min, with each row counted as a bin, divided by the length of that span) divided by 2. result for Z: 2.3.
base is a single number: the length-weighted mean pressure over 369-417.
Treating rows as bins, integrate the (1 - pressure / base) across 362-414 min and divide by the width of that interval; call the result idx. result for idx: 0.02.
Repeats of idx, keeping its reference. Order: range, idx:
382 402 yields 0.13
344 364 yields 0.16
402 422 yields -0.15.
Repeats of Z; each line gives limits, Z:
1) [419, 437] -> 2.4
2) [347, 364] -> 1.7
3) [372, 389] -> 2.1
